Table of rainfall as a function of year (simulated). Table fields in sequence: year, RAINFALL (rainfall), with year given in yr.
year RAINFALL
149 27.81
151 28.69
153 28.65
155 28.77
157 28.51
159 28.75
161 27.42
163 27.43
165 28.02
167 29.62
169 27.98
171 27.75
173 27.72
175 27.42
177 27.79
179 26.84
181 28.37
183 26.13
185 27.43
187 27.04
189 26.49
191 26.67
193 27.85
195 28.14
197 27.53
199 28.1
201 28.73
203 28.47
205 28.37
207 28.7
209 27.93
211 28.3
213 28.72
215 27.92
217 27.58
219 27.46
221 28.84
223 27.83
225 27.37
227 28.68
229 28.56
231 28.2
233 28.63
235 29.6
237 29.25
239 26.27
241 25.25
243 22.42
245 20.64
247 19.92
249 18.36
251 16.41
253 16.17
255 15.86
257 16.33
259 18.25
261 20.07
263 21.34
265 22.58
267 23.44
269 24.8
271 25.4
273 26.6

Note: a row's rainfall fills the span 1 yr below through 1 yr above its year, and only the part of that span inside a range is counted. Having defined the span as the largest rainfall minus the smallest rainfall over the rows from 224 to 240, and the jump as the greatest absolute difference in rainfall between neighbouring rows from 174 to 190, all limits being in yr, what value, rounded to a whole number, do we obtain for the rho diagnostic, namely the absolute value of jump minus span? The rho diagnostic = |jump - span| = 1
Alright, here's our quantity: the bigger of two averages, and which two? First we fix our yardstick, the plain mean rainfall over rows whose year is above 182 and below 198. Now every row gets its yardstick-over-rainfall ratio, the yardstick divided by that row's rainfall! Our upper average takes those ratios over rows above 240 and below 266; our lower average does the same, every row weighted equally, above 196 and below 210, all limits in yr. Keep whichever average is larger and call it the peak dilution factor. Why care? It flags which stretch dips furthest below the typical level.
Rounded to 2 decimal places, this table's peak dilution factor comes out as 1.42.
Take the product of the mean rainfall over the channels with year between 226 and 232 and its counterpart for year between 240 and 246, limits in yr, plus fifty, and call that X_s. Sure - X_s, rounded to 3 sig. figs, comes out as 698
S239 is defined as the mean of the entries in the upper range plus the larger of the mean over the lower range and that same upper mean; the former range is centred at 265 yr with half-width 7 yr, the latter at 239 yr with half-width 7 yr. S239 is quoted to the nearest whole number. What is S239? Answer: 48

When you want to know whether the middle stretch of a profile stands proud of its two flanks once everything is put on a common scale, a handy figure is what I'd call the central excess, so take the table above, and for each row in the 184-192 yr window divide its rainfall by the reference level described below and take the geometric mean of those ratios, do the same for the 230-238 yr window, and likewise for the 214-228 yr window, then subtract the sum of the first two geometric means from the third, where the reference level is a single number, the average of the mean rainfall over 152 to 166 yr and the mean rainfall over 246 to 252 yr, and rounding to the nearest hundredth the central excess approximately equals -1.20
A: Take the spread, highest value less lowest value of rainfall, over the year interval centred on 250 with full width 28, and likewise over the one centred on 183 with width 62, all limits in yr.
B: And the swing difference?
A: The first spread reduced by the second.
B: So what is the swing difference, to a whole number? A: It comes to 10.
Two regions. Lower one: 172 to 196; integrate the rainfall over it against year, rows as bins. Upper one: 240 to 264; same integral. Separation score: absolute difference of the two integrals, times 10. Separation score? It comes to 1937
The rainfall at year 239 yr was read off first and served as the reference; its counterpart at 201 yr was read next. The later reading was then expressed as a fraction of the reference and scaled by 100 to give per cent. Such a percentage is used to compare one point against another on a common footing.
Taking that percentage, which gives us 109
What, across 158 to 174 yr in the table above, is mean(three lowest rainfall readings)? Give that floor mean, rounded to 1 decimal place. 27.5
